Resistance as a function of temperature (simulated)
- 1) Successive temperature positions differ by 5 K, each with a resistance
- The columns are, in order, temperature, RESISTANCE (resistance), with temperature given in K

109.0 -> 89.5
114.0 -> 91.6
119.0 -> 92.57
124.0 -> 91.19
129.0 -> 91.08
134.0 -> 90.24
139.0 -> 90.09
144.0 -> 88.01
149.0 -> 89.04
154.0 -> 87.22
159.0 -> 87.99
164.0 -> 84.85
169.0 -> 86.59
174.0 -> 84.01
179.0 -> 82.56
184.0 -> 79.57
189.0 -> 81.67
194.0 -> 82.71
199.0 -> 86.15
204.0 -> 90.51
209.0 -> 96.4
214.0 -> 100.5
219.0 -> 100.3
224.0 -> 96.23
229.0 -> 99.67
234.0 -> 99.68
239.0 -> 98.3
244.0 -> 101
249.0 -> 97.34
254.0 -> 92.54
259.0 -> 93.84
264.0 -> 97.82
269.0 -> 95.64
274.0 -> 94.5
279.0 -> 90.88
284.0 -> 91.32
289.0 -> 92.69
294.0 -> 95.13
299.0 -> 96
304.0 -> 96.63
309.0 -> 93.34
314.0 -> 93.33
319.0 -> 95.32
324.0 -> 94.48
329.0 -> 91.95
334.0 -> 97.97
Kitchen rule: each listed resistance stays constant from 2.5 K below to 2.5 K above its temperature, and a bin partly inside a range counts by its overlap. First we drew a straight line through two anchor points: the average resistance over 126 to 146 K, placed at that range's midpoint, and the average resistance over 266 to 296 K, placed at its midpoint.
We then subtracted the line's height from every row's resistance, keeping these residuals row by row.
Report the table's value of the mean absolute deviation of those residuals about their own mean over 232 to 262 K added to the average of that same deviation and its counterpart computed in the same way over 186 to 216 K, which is 7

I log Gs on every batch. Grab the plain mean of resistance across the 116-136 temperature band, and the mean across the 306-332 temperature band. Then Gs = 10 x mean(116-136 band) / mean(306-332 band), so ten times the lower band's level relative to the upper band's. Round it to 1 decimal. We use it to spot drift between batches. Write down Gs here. 9.7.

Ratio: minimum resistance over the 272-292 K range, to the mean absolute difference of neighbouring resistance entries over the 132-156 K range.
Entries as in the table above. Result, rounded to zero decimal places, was 72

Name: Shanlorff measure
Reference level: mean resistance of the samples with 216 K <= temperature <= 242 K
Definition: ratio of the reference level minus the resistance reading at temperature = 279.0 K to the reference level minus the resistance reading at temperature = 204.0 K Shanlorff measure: 1.0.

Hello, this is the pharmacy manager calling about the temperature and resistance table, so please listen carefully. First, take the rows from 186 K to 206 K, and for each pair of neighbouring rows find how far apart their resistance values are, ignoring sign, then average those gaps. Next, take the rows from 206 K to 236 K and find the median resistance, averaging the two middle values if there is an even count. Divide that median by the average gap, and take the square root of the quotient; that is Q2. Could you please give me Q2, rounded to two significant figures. 5.8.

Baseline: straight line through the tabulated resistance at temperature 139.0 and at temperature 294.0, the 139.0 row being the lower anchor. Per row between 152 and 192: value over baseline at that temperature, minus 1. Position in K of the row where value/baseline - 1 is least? 184.0 K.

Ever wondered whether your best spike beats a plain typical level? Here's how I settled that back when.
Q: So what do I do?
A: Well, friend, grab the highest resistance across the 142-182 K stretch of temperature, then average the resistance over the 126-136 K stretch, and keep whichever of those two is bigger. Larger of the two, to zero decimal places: 91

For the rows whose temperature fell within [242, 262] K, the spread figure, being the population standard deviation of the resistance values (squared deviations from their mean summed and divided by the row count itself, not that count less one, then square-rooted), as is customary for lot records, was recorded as 3.3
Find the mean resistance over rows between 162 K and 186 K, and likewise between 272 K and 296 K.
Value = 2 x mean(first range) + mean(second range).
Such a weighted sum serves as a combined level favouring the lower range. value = 260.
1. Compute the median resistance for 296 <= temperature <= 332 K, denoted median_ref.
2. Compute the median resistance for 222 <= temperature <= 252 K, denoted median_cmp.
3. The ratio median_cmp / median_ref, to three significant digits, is 1.05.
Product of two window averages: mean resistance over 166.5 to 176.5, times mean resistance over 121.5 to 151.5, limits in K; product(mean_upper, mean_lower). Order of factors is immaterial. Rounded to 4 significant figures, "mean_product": 7672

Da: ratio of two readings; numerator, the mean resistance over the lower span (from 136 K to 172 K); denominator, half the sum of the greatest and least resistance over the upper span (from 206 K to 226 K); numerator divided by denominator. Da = 0.89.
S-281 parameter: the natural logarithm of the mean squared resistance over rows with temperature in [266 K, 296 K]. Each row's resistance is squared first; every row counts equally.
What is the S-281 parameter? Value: 9.07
